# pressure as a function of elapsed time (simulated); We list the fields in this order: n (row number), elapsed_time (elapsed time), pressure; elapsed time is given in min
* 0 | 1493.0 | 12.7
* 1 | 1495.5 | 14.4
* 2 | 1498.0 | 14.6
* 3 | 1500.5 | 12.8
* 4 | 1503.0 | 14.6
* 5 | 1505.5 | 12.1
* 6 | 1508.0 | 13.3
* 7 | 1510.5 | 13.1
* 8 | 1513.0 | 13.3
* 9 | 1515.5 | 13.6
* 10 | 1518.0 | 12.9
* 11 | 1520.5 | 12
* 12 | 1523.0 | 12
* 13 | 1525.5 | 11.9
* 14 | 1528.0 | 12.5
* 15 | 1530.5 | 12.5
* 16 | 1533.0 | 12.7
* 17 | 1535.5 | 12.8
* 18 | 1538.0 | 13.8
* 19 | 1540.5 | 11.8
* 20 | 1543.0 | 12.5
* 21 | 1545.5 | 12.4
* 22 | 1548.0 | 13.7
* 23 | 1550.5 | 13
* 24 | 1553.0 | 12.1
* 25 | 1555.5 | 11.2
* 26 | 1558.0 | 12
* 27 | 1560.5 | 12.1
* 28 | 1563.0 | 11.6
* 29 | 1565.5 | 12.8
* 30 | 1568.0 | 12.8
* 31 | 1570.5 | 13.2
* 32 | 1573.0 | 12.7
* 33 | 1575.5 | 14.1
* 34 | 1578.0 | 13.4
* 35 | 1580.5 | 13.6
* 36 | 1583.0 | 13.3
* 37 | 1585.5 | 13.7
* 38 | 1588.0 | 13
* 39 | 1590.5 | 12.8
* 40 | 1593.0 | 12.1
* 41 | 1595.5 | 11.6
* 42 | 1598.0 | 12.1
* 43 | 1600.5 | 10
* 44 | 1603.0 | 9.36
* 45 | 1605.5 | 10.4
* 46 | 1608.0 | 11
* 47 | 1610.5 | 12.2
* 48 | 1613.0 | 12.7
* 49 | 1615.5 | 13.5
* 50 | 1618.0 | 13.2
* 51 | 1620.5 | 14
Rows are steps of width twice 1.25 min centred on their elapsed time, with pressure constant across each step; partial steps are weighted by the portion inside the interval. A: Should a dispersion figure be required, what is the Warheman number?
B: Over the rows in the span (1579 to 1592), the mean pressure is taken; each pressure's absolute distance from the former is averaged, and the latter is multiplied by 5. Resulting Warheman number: 1.5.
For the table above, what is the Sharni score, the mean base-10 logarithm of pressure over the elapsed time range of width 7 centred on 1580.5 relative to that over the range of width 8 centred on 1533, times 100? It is 102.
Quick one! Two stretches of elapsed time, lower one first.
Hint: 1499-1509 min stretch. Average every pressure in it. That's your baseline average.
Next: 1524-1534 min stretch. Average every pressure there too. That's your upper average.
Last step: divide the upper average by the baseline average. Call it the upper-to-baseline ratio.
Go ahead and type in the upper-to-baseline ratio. 0.94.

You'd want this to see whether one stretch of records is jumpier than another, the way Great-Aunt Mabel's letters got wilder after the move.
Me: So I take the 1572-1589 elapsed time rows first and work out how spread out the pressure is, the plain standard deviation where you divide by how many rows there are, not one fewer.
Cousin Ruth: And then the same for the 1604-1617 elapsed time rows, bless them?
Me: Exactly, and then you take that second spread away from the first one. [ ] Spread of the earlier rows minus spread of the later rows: -0.7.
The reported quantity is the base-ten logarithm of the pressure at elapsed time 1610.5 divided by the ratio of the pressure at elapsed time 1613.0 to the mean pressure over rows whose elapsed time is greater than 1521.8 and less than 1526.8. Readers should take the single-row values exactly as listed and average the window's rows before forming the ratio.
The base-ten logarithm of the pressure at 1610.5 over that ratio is 1.06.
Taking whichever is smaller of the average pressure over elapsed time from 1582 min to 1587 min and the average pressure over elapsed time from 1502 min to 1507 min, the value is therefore 13.3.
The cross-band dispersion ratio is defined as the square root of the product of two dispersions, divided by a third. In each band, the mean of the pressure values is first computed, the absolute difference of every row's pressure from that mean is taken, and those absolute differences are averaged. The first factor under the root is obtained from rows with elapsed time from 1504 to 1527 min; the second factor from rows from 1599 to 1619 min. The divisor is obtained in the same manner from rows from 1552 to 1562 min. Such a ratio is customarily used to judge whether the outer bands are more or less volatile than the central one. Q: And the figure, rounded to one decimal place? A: 2.8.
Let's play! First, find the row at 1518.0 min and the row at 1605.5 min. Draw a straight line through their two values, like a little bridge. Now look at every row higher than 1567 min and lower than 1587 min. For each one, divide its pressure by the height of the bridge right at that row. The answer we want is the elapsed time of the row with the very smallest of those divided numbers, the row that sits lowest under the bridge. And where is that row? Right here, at 1568.0 min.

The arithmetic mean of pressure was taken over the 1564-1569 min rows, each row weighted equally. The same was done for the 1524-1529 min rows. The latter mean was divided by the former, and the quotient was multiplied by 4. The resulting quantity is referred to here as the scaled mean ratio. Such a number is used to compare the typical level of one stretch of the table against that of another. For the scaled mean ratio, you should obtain 3.8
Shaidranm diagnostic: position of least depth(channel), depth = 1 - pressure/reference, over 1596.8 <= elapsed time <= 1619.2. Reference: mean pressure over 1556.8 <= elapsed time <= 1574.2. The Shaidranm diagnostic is 1615.5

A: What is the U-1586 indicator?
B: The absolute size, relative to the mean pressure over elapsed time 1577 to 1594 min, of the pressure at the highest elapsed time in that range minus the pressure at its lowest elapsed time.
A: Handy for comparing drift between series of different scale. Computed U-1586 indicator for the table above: 0.10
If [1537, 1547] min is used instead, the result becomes 0.11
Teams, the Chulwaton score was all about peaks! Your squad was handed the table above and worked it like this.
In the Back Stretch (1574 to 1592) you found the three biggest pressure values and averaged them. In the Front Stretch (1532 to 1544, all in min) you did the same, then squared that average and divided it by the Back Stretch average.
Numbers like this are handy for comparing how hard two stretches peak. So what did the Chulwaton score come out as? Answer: 12.4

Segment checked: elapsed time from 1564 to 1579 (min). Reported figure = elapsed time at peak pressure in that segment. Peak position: 1575.5 min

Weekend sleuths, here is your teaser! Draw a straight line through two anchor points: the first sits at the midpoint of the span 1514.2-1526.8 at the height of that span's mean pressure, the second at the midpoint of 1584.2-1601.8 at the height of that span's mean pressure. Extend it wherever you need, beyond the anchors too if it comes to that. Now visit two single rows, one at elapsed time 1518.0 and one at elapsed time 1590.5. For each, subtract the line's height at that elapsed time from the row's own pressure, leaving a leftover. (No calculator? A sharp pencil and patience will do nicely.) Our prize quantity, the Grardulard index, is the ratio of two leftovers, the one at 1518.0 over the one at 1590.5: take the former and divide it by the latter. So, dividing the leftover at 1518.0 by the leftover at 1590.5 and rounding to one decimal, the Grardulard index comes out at 0.7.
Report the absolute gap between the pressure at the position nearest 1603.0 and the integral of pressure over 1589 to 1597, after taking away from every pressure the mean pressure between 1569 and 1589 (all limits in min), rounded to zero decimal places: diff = 5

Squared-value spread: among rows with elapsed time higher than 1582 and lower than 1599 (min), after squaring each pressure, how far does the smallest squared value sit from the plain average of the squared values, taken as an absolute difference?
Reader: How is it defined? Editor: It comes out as 26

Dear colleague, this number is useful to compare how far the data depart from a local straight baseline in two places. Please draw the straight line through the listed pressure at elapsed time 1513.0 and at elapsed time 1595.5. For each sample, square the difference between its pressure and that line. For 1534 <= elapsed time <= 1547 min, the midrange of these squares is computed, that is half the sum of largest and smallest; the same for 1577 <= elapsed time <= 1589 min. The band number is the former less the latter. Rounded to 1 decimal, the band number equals -2.1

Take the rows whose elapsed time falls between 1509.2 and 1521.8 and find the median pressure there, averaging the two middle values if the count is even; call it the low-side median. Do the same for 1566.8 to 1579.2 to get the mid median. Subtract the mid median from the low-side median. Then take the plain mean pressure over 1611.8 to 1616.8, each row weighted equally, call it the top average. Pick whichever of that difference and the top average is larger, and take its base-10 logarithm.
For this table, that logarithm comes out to 1.12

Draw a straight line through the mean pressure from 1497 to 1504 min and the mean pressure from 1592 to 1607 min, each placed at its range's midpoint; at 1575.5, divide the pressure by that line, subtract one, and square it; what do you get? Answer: 0.044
